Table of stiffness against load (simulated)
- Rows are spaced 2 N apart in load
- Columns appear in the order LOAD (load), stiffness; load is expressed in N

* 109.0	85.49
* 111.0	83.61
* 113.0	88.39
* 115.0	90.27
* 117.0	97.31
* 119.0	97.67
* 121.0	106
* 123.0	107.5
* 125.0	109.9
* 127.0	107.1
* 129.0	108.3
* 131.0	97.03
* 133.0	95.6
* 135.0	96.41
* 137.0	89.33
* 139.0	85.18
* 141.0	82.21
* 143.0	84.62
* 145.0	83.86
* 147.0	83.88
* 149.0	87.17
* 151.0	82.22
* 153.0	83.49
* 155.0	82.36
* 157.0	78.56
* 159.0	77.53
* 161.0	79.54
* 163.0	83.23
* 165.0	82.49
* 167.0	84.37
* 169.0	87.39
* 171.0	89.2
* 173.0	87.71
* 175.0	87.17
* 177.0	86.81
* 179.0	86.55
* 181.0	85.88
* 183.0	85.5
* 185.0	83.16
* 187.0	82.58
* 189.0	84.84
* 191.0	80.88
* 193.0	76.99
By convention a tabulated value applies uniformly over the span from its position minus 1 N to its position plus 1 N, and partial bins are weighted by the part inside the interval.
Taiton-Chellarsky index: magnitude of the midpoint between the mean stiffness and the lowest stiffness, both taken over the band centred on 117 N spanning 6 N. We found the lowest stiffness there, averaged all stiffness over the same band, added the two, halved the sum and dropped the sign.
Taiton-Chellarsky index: 93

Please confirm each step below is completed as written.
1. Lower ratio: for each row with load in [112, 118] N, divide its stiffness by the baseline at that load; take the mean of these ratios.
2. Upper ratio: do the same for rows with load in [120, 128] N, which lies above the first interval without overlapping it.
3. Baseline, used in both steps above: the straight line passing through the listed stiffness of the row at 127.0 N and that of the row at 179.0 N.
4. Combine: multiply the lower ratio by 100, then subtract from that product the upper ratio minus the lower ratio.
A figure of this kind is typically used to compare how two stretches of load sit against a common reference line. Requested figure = 82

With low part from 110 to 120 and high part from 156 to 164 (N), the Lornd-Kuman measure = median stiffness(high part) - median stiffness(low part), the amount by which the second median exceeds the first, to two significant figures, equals -11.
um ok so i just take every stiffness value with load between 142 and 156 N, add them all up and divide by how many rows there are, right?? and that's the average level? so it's 84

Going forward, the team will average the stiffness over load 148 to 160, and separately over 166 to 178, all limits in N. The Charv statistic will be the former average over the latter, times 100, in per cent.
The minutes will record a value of 94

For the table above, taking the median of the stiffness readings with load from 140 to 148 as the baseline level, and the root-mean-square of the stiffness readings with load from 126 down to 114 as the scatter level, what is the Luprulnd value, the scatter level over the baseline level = 1.21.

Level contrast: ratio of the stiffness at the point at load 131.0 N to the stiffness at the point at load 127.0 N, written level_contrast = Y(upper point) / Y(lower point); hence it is 0.91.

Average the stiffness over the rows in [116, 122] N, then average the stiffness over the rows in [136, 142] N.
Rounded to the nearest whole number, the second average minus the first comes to -15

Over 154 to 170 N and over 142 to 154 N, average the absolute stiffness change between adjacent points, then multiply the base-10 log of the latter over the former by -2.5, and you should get 0.1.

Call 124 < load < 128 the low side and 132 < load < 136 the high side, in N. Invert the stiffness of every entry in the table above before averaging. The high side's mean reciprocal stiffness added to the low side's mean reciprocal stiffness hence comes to 0.0196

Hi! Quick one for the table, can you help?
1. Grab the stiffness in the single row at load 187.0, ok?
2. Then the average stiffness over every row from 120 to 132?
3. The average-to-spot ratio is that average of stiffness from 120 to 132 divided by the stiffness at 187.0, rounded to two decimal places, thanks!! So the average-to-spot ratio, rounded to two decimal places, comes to 1.28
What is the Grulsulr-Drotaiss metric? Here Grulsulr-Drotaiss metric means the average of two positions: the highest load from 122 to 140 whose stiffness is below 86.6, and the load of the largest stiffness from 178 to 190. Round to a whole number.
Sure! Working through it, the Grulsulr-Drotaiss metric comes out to 159 N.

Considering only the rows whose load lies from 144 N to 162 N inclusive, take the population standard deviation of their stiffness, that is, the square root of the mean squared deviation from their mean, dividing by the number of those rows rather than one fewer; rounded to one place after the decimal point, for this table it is 2.9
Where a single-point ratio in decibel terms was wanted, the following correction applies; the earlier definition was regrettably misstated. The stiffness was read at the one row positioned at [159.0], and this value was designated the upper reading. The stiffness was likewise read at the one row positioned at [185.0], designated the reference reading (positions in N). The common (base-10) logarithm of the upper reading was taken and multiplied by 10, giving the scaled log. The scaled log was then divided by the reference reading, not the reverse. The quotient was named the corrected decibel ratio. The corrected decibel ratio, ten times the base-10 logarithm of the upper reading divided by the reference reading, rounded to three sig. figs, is 0.227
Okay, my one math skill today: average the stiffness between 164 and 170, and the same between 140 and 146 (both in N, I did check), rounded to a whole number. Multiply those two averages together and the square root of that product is 84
